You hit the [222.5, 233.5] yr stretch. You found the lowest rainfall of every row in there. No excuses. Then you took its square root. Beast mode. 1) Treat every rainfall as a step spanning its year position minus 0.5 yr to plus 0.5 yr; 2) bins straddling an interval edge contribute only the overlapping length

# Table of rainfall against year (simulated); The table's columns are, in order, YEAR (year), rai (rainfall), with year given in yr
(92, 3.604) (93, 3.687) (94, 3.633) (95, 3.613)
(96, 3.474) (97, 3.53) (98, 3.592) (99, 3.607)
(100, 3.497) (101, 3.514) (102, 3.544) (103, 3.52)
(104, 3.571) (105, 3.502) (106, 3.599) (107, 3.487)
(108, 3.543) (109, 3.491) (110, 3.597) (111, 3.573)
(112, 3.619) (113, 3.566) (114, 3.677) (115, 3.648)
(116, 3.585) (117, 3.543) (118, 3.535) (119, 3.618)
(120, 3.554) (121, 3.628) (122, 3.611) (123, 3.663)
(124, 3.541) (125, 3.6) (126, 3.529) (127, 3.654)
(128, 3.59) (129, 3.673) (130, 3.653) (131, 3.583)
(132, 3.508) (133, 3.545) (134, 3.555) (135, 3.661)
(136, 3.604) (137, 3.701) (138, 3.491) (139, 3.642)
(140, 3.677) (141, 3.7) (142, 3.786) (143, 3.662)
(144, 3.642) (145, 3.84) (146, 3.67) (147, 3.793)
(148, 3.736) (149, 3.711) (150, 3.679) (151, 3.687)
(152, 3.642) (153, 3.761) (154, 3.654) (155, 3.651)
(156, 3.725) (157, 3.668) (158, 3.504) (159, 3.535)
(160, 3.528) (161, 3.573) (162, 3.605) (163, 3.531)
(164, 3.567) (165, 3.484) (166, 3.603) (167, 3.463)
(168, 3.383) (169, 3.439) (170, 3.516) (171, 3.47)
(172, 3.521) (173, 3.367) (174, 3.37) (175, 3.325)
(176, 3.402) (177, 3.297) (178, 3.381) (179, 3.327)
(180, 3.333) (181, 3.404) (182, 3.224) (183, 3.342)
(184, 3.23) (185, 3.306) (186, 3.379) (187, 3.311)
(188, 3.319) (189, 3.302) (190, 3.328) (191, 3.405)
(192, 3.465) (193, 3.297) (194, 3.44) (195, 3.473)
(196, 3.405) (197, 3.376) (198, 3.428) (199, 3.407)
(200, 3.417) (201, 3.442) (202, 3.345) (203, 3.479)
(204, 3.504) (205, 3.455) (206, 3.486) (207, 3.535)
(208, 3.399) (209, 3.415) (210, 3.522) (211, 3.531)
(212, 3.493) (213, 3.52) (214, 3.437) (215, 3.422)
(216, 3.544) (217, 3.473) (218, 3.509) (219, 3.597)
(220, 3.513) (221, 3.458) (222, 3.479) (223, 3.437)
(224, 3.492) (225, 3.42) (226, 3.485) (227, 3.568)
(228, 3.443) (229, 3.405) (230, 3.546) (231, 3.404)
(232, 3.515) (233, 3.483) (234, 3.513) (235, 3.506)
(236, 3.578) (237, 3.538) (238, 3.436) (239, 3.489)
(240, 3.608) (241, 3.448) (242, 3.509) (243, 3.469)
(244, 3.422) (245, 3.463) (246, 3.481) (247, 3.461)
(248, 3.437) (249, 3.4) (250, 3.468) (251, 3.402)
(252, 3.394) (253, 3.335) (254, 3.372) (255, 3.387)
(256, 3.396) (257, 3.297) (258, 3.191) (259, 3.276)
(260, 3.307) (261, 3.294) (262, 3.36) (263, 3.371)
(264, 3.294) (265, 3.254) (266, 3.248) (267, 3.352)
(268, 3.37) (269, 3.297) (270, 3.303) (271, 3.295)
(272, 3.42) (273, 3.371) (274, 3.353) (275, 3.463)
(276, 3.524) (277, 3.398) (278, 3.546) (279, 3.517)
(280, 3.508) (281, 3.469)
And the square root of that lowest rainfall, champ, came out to 1.84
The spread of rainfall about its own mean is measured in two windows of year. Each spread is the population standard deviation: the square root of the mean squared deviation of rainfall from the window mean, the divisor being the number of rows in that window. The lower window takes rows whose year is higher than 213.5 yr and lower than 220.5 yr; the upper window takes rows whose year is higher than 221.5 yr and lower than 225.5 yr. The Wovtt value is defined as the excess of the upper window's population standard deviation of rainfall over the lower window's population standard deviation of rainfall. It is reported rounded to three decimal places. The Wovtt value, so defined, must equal -0.027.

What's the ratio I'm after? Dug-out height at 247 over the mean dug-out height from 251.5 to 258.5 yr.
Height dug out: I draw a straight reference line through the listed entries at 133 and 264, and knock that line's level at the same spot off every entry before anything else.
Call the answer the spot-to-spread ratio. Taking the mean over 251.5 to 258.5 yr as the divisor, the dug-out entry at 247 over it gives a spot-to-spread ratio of 4.9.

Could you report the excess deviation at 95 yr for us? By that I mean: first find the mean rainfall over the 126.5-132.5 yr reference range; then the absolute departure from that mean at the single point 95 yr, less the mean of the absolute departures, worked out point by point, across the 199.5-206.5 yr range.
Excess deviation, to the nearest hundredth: -0.16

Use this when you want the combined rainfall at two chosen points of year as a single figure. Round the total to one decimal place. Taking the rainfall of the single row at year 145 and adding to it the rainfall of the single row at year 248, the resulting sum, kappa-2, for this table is 7.3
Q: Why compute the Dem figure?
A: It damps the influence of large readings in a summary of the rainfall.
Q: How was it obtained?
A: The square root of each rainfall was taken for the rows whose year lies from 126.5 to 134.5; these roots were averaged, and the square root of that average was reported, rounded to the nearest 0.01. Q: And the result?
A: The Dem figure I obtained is 1.38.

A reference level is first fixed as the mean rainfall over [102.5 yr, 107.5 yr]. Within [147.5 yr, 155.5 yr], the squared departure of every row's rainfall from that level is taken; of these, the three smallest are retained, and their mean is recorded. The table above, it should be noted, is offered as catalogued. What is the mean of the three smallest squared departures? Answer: 0.013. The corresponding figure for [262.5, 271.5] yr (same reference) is 0.029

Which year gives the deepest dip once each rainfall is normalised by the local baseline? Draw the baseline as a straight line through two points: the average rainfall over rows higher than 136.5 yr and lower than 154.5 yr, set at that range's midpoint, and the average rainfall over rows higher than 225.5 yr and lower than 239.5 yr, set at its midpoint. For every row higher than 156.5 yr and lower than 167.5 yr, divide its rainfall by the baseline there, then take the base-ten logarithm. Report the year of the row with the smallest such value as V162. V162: 167 yr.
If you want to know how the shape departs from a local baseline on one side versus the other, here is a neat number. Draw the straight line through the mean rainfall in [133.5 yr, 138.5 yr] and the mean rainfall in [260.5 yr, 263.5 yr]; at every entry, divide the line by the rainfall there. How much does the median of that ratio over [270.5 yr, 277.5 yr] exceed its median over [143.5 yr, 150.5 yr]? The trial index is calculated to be 0.01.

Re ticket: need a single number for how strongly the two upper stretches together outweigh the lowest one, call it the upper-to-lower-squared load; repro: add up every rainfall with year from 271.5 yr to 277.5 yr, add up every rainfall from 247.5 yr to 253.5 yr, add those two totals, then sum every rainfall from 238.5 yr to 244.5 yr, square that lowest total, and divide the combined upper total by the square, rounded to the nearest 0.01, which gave 0.09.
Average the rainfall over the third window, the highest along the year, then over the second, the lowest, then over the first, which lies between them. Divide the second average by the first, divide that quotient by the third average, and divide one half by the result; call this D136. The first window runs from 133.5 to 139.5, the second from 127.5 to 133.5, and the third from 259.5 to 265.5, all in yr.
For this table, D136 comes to 1.66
